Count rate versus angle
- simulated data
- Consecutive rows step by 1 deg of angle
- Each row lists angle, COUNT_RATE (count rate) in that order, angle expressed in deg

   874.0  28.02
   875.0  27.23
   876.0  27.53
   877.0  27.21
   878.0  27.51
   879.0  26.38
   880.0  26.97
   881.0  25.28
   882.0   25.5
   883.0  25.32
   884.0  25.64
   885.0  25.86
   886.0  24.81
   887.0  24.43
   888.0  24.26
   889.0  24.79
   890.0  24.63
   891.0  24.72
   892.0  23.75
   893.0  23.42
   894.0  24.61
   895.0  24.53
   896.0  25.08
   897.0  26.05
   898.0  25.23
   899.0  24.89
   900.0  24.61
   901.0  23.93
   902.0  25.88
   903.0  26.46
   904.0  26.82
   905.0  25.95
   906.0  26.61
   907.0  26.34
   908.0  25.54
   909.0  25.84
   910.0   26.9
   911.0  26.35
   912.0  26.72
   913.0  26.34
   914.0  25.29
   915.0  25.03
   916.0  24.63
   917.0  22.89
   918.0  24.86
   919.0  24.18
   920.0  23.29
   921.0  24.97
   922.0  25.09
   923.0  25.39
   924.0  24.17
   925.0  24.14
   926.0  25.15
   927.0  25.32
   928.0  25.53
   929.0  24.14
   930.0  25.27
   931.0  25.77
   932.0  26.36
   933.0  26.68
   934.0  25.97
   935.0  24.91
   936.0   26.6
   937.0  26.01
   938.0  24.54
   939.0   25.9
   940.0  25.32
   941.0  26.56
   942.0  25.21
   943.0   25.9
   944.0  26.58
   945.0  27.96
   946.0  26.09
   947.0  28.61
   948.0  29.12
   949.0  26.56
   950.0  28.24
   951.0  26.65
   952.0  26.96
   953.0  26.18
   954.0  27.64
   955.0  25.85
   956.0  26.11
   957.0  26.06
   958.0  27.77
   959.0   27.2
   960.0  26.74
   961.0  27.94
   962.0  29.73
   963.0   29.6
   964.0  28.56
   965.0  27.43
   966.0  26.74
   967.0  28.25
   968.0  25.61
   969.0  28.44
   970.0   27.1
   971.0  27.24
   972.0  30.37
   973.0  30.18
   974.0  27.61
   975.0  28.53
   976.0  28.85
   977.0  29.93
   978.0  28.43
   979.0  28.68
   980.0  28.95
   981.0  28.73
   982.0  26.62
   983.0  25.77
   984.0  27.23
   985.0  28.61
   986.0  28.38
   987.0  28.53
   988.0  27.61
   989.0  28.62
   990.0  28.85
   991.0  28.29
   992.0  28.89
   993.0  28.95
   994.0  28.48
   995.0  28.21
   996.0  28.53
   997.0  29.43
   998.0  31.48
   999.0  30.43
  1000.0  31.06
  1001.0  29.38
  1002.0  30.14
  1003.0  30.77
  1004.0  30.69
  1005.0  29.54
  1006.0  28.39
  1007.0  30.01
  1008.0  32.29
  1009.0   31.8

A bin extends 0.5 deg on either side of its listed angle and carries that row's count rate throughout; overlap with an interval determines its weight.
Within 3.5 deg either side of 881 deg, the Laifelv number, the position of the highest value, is 878.0 deg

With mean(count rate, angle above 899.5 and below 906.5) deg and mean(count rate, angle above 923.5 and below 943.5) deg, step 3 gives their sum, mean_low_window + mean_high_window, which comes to 51.2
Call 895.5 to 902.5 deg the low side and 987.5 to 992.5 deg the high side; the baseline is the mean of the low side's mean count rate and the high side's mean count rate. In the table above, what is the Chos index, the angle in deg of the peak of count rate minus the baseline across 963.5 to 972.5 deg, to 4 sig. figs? 972.0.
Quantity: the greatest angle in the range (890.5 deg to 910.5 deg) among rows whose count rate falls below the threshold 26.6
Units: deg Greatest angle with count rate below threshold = 909.0 deg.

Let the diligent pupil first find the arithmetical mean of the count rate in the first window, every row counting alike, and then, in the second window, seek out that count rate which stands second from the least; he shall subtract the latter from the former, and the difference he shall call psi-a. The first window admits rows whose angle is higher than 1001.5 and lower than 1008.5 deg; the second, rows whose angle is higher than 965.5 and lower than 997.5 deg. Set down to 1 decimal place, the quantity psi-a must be 4.5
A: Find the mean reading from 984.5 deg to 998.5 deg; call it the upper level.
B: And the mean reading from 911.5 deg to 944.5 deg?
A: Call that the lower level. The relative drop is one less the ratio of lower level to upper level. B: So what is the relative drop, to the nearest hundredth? 0.12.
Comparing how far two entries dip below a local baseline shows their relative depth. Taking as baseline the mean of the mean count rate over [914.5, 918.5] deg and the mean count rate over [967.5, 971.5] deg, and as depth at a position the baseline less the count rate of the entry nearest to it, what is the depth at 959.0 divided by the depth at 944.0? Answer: 1.7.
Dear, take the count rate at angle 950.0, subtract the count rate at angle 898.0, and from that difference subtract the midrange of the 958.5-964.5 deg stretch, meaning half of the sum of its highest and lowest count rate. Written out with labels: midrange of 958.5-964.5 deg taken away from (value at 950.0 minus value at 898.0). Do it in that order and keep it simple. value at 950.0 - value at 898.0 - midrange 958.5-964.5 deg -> -25.2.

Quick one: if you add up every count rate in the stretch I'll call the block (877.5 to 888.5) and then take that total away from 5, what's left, -277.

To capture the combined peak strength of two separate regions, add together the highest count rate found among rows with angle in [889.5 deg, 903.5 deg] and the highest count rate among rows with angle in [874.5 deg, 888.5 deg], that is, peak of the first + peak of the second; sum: 54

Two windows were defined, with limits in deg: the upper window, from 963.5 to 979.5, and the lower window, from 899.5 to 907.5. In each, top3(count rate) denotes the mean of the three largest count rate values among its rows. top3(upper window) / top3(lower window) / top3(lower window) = 0.043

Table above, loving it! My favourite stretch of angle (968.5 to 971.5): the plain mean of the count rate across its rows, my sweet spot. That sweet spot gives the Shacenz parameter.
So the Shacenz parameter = 27.6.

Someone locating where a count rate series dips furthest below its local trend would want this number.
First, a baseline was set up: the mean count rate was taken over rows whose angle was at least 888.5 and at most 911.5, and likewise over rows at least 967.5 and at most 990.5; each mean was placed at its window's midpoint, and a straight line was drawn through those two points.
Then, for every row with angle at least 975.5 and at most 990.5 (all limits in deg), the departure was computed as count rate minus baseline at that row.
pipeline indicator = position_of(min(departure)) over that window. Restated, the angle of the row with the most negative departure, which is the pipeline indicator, 983.0 deg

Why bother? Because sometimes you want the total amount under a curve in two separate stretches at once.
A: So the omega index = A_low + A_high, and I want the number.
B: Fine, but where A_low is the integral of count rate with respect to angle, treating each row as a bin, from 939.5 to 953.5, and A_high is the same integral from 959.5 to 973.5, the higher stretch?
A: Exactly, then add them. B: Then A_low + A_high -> 770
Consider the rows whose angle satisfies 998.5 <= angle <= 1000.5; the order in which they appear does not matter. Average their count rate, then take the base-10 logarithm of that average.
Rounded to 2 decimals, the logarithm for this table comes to 1.49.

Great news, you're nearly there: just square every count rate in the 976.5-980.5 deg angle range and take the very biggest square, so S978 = 896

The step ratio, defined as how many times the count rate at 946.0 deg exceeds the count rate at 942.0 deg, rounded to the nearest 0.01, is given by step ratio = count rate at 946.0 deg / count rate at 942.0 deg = 1.03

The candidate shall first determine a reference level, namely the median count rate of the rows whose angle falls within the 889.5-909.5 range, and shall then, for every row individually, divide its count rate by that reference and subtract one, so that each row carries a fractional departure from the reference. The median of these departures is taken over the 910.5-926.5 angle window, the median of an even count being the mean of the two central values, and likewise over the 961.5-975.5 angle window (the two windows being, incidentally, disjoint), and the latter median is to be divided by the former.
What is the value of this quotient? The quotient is -20.6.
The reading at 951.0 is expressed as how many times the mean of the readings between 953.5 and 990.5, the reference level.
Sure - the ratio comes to 0.95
